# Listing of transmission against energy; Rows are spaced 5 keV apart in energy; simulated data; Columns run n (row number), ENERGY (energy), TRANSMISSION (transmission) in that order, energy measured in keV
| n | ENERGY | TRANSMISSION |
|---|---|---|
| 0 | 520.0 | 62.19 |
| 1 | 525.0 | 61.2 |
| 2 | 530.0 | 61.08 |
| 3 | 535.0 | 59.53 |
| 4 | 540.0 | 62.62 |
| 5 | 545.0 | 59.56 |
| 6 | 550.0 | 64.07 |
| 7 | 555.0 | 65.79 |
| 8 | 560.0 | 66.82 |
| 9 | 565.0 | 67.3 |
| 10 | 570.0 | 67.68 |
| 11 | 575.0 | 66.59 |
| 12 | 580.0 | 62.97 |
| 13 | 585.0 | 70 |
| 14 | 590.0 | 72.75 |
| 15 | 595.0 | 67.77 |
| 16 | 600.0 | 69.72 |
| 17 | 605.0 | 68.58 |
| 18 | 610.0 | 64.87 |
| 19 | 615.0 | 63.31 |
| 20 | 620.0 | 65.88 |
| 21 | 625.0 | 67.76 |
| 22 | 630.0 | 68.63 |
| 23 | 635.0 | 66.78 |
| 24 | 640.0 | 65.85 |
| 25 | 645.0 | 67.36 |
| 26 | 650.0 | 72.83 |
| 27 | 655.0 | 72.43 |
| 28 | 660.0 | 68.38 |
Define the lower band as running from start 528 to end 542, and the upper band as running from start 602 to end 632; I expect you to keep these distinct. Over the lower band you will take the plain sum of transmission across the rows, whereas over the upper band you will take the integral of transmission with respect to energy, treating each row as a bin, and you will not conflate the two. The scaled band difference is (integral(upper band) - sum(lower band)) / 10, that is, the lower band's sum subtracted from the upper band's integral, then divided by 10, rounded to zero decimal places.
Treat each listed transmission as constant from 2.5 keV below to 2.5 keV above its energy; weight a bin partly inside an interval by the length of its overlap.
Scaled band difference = 181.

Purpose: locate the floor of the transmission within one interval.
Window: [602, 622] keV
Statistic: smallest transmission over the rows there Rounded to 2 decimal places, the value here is 63.31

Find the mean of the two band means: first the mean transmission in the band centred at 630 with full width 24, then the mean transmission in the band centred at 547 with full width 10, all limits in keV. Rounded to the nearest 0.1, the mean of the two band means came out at 64.4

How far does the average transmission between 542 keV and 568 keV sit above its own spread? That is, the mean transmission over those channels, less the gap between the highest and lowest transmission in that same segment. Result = 57.0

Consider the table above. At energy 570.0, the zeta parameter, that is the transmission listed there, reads 67.68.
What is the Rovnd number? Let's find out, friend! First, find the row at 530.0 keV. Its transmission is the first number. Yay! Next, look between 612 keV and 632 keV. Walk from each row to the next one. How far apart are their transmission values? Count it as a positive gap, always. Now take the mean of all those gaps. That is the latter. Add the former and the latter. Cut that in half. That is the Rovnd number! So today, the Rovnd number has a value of 31.4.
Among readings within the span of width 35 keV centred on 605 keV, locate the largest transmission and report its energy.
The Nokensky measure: 590.0 keV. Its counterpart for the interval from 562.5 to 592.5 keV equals 590.0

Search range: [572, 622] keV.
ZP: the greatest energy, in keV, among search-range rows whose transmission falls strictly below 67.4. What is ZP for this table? 620.0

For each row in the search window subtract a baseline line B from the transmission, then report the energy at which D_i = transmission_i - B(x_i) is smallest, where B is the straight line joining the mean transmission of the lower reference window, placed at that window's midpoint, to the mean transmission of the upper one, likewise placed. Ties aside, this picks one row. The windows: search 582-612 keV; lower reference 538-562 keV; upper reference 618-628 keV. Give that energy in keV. 610.0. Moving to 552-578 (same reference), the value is 575.0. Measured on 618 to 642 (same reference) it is 640.0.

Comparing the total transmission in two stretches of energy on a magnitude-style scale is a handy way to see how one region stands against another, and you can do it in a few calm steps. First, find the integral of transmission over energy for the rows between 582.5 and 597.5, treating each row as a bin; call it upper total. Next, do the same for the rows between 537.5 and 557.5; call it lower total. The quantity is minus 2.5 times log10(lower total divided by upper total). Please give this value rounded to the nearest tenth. -0.2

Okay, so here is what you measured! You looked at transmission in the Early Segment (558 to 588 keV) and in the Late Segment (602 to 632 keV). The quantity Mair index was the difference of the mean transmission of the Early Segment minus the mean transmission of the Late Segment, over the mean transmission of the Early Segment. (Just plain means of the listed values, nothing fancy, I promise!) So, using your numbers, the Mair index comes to 0.01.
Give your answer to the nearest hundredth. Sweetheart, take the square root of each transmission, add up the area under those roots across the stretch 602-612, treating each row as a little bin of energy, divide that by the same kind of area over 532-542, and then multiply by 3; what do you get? 3.14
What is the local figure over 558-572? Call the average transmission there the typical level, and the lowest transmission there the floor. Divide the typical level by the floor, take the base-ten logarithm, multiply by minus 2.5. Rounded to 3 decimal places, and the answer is -0.007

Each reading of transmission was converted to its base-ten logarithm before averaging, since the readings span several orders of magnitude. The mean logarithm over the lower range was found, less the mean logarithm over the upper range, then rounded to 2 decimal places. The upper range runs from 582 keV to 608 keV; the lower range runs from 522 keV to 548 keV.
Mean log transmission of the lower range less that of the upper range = -0.06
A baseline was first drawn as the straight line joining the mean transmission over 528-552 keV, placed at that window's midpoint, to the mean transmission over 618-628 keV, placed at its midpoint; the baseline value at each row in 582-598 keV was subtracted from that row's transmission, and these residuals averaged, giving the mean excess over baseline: 5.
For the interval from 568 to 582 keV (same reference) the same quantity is 2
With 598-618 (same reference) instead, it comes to 1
